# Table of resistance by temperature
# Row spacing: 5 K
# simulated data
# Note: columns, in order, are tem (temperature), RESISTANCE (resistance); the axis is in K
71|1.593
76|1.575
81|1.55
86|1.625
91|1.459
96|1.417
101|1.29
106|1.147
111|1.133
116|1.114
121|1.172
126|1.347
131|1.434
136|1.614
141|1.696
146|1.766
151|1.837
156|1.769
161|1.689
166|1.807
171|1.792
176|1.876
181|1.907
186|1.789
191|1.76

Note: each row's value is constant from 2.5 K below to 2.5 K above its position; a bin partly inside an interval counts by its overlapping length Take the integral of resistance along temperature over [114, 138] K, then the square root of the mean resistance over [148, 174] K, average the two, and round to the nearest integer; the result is 17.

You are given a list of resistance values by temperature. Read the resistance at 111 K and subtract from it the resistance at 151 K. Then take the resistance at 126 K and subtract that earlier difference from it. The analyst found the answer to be 2.05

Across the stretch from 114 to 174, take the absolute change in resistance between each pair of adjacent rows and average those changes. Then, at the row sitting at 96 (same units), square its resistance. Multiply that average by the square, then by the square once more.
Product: 0.37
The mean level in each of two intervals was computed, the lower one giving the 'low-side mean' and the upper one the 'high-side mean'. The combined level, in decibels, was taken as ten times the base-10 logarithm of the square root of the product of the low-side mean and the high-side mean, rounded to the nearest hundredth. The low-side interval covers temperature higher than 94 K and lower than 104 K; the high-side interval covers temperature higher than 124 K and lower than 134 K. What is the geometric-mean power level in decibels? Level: 1.37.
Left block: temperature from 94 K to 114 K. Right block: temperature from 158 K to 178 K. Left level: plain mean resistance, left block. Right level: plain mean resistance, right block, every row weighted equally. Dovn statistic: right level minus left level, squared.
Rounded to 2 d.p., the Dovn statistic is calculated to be 0.30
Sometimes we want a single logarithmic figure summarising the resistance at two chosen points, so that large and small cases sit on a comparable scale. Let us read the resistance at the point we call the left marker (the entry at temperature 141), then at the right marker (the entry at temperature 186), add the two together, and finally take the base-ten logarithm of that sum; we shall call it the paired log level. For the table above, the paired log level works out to 0.54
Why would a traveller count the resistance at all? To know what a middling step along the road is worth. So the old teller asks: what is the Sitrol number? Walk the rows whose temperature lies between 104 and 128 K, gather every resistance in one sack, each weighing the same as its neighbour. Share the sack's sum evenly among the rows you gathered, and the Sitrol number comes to 1.2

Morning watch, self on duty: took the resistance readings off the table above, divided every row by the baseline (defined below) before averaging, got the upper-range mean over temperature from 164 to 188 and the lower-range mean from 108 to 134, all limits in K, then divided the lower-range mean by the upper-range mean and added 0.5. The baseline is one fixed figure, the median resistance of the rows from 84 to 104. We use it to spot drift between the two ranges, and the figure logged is 1.18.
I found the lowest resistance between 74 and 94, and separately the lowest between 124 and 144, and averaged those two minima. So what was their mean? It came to 1.40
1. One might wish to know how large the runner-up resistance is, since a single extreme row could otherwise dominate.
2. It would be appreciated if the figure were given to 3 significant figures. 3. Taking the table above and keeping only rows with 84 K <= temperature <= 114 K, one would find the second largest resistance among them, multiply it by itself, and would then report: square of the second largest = 2.13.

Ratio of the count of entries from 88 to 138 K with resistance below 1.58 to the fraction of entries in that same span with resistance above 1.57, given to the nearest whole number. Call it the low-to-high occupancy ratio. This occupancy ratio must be 90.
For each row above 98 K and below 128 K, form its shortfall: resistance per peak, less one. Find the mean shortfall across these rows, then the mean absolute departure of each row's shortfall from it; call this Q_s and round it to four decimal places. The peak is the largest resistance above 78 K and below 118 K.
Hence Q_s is 0.0484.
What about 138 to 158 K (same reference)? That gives 0.0222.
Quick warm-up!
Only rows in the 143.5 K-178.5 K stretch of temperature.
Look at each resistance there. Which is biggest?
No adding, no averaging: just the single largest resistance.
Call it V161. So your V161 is 1.876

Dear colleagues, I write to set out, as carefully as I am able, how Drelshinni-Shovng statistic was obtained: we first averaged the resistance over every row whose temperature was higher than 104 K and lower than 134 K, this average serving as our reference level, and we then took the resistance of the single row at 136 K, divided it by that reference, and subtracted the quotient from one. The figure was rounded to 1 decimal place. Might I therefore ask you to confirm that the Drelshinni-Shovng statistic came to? -0.3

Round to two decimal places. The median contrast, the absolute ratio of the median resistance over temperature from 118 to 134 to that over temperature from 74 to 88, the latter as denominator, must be 0.86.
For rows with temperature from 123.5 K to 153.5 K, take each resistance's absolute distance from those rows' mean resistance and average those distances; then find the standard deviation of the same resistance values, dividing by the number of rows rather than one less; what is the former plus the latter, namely 0.33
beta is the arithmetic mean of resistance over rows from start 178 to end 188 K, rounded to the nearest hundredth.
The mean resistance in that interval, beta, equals 1.85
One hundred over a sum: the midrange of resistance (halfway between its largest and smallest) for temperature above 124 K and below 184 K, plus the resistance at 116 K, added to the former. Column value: 36.5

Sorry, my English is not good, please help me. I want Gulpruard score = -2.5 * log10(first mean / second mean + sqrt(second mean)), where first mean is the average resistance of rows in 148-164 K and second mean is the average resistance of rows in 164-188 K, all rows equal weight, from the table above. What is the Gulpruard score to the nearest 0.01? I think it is -0.91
